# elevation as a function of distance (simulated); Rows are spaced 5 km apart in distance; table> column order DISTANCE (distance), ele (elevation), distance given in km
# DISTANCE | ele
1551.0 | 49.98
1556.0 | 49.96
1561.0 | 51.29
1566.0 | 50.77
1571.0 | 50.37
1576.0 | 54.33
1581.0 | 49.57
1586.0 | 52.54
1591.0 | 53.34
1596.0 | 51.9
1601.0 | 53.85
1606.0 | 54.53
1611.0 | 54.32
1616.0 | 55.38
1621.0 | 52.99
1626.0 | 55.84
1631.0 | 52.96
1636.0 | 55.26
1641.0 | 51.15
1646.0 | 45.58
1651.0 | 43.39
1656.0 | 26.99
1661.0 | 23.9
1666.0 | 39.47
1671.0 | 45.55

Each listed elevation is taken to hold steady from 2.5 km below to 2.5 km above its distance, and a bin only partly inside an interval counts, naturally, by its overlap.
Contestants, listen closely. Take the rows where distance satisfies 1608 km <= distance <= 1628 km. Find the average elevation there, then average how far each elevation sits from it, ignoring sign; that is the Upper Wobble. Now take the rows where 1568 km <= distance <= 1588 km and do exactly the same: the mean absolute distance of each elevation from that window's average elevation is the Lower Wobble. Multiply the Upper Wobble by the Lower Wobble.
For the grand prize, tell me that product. 2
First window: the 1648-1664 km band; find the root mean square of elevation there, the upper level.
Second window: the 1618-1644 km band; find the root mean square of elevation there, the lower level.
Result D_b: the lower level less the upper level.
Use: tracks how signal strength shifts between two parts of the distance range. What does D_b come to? 21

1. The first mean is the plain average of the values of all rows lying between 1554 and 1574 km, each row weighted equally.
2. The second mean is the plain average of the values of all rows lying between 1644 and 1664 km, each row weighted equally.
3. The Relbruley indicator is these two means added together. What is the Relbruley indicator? 86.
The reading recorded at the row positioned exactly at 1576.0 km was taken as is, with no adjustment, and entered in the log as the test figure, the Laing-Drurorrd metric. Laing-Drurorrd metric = 54.33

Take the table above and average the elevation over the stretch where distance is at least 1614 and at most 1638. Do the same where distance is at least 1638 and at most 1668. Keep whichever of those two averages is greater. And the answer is 54.5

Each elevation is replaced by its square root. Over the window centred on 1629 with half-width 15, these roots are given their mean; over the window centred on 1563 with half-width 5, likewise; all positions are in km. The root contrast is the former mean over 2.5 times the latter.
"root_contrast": 0.411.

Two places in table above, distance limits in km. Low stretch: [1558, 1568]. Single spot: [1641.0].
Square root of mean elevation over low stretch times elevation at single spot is 51.1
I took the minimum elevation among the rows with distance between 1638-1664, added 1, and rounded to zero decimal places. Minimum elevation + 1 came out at 25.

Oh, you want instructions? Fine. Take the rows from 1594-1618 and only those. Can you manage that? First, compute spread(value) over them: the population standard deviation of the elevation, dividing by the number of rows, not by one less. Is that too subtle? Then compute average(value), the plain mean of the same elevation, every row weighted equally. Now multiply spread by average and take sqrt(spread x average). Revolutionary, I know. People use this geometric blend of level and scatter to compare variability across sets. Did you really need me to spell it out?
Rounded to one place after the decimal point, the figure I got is 7.9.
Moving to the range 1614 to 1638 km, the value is 8.2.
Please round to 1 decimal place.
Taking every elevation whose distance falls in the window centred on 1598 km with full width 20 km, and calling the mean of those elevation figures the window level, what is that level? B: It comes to 53.4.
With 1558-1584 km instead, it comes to 51.3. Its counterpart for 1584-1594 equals 52.9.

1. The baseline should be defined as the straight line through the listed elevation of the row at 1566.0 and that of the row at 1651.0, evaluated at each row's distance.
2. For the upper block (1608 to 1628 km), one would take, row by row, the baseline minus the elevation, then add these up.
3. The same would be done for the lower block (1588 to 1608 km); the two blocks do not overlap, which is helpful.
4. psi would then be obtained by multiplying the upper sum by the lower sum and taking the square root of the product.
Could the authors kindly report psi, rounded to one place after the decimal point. 27.1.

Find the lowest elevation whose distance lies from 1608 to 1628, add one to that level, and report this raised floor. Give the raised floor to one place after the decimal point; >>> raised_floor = 54.0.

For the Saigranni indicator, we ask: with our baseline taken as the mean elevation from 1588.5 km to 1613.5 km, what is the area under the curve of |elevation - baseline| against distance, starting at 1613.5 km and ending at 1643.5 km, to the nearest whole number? 47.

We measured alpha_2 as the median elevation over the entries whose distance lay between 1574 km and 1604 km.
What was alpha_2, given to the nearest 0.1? 52.9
